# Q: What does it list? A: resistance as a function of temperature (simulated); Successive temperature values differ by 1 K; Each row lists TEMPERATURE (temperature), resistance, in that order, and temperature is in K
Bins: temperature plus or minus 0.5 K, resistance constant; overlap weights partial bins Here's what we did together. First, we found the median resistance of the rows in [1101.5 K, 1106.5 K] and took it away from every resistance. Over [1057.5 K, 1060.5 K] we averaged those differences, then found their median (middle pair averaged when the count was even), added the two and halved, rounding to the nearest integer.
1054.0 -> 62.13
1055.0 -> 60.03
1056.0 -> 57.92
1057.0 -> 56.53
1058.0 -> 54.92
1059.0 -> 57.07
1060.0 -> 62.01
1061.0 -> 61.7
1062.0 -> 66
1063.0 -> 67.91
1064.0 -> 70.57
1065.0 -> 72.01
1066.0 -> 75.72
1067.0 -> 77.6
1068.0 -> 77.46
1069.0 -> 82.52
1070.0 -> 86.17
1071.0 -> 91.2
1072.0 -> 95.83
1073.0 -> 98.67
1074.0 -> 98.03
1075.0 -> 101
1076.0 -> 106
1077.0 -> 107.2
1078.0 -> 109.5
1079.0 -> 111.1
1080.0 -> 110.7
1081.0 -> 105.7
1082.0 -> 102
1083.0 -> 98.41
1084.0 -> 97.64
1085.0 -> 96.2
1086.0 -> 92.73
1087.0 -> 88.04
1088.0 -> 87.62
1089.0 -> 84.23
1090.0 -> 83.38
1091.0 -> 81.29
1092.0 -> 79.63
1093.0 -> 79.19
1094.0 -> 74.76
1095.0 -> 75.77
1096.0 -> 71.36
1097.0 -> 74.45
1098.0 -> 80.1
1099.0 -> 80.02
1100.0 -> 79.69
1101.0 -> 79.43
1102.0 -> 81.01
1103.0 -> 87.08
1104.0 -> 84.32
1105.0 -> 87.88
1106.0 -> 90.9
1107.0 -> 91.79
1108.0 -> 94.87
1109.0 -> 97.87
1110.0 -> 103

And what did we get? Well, -30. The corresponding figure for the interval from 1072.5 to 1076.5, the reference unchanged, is 13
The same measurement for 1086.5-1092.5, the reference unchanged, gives -3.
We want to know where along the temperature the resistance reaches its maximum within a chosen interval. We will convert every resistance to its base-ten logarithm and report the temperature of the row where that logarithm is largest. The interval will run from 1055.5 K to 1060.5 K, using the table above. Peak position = 1060.0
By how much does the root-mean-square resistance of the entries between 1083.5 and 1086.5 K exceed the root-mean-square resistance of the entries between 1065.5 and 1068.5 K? 19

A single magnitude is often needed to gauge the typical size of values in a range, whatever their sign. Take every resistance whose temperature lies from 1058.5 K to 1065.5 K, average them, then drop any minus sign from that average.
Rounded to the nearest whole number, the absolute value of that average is 65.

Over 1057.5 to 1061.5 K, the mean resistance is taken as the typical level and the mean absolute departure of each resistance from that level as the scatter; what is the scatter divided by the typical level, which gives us 0.050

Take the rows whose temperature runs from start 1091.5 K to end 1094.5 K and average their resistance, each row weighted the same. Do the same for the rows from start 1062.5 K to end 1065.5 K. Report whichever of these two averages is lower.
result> 70.2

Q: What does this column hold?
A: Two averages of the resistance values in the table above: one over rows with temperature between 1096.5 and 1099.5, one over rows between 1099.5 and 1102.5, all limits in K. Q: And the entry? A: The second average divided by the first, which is 1.0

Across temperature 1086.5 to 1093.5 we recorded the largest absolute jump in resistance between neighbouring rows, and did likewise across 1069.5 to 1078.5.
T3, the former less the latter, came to -1.6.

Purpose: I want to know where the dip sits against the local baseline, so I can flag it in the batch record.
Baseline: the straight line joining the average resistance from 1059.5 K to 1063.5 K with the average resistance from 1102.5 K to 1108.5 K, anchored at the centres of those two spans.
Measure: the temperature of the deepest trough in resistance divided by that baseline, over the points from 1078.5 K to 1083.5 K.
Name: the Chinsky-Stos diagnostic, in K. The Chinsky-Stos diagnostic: 1083.0 K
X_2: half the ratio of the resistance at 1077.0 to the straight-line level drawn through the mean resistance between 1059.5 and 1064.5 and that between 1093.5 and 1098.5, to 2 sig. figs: 0.77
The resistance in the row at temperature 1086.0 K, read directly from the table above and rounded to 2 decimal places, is 92.73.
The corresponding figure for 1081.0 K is 105.70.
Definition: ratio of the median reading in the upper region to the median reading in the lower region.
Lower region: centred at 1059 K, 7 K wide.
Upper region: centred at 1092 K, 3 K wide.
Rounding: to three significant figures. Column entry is 1.37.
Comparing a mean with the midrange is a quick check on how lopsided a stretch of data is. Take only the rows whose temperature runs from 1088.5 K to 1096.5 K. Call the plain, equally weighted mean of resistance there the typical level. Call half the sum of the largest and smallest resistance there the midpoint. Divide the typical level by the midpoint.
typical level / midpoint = 1.012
